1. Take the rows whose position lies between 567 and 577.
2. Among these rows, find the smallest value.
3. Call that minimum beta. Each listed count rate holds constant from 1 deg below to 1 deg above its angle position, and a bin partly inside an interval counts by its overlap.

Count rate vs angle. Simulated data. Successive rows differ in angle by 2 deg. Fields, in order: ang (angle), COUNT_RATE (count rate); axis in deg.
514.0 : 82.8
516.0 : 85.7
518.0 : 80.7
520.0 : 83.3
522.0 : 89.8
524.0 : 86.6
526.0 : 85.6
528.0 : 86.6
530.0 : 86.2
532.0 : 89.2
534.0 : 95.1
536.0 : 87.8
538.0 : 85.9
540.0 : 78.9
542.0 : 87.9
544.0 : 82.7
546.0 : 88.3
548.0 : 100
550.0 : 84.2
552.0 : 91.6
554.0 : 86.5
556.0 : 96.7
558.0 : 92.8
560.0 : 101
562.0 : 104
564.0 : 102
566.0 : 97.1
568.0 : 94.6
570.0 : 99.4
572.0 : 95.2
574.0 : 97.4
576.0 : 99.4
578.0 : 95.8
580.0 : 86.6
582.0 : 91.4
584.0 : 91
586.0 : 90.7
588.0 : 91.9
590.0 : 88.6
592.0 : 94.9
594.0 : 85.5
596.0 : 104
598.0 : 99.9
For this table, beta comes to 94.6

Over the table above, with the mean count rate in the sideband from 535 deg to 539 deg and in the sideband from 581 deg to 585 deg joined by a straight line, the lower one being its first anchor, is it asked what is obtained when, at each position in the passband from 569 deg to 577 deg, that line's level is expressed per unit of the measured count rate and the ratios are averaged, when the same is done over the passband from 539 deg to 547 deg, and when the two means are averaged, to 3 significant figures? 0.980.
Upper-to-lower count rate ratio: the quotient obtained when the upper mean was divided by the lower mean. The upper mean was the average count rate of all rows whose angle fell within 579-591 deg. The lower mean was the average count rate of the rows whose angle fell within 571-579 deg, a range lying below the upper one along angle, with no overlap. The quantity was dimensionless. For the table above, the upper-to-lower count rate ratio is 0.93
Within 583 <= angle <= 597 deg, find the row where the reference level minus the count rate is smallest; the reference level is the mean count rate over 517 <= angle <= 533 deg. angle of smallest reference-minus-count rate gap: 596.0 deg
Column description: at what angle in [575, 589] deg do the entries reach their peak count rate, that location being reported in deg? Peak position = 576.0 deg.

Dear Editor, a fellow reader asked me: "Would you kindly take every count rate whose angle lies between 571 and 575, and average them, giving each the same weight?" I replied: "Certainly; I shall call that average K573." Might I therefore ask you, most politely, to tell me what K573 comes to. 96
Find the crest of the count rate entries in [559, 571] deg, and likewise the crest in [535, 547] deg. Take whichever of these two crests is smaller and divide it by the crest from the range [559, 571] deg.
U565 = 0.85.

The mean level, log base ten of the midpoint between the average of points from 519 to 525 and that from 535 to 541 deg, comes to 1.93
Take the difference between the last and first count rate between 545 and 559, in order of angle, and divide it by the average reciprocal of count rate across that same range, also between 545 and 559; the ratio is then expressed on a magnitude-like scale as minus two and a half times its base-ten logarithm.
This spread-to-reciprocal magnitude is -6.53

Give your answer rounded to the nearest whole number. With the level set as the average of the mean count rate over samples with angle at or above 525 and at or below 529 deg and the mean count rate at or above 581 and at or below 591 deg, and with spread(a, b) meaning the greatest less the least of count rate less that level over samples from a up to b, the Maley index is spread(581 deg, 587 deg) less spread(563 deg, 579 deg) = -7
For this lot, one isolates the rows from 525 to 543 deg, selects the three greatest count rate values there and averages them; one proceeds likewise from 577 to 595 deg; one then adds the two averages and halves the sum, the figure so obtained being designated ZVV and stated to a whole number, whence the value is 92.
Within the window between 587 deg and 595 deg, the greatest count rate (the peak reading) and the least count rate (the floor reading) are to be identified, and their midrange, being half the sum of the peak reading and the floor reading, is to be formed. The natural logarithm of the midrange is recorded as 4.50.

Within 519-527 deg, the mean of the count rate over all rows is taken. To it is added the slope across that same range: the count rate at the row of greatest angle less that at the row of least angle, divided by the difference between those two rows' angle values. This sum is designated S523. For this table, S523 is 87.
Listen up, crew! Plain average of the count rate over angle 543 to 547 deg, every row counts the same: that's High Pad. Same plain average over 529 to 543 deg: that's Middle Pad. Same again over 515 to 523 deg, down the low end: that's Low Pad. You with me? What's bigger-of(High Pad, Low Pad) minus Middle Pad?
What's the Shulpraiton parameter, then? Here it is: -1.8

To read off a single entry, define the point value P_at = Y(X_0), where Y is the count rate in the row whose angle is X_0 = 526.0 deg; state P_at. 85.6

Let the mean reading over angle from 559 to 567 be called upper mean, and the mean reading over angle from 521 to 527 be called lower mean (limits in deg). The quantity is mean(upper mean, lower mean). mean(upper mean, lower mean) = 94.2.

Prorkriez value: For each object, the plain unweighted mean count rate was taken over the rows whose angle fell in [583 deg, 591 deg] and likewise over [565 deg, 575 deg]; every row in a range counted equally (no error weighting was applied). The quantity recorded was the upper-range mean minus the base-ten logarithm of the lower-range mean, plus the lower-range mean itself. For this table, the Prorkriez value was 185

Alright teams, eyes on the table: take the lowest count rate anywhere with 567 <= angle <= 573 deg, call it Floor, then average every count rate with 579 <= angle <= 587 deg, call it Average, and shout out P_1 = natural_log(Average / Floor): -0.05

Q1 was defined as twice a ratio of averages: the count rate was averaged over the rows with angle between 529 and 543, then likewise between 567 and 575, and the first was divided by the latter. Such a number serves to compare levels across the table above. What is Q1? 1.81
